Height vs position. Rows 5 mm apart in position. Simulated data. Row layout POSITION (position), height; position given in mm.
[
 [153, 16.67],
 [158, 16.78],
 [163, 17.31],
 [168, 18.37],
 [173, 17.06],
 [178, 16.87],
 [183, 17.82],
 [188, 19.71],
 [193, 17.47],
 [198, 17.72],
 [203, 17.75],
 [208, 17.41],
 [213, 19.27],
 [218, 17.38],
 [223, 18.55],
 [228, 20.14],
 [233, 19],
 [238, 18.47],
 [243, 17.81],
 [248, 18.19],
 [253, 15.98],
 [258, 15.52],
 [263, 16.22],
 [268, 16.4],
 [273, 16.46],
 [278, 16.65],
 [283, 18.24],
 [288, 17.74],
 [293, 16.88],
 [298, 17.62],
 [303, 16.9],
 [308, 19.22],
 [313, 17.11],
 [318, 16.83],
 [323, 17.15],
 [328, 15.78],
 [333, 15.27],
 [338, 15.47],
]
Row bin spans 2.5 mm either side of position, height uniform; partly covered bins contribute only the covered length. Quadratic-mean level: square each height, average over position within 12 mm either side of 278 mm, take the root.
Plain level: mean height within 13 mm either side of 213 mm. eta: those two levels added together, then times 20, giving 704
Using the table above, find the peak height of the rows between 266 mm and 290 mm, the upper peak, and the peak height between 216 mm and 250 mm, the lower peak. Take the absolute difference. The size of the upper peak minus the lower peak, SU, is 1.9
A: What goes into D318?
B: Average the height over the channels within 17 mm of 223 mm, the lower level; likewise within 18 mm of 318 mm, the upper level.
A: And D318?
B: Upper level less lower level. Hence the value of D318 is -1.7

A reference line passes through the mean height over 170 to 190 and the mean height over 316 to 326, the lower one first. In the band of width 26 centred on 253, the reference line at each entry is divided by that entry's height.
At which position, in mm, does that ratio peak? 258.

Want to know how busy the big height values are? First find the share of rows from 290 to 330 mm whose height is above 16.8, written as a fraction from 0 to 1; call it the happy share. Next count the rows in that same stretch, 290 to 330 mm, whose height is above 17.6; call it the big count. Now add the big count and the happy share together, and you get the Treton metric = 3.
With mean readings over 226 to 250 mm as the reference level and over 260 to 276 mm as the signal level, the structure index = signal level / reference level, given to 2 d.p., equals 0.87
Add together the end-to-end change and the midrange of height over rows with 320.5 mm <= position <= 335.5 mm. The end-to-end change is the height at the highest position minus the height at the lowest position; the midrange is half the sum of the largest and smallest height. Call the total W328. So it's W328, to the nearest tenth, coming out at 14.3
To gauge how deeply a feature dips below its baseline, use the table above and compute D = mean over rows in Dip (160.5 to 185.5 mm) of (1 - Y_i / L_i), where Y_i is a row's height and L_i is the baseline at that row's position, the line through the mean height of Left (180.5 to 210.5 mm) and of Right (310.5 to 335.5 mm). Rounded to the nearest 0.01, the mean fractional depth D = 0.04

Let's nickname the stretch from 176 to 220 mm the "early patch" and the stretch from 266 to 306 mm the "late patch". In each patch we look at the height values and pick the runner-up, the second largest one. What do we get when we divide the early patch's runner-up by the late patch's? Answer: 1.09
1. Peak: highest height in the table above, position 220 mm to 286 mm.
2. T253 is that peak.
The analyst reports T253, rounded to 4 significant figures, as 20.14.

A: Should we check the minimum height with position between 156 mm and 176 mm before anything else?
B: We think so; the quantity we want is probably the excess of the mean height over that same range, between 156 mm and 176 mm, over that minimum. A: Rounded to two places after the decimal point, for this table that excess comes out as 0.60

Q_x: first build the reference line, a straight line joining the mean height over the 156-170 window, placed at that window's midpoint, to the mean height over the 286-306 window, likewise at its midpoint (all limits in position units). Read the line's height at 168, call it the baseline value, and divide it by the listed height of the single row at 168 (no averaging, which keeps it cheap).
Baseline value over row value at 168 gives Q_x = 0.95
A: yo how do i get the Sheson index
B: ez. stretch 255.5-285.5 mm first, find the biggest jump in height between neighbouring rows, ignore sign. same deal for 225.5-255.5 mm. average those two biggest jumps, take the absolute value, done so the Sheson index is 1.90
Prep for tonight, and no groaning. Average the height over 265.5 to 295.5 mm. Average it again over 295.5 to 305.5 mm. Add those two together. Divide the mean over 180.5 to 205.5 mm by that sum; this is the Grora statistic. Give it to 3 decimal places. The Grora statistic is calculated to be 0.527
